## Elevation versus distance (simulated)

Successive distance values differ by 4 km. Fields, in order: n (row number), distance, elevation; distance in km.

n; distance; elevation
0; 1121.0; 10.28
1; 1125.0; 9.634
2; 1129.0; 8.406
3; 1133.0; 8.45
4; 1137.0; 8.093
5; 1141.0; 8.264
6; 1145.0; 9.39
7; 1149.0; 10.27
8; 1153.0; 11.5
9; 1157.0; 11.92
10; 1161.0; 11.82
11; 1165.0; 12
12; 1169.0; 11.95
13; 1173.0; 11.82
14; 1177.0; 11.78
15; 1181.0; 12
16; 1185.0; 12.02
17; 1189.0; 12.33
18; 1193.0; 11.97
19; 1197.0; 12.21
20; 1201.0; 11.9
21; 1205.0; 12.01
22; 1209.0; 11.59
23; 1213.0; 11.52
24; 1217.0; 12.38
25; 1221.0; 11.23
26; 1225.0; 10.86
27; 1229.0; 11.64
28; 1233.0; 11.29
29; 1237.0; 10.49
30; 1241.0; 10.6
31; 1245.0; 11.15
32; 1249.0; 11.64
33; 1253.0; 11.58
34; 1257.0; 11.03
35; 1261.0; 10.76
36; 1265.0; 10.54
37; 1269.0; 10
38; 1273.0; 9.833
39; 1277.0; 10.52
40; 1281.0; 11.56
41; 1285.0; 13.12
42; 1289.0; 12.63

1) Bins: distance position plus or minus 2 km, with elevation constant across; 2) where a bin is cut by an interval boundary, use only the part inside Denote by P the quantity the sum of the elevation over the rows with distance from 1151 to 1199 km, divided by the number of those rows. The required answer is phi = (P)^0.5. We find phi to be 3.46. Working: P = 11.94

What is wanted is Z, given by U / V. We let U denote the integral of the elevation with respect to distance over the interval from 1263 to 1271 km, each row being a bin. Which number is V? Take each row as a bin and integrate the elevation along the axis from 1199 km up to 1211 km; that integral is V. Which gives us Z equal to 0.58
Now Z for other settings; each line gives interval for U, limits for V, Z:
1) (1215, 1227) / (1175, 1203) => 0.41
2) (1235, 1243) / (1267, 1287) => 0.38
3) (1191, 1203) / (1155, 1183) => 0.43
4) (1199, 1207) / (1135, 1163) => 0.34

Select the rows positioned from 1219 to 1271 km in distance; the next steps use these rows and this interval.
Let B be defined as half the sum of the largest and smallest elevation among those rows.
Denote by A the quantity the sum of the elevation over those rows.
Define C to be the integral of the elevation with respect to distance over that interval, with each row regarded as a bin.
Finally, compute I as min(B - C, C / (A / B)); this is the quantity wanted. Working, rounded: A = 143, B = 10.8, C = 571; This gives -560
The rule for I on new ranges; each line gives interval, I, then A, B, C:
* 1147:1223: -886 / 224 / 11.3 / 897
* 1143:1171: -305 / 79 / 10.7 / 315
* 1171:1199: -324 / 84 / 12.1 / 337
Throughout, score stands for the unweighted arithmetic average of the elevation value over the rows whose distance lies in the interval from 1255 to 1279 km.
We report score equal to 10.4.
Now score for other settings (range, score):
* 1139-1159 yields 10.3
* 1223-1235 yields 11.3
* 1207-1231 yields 11.5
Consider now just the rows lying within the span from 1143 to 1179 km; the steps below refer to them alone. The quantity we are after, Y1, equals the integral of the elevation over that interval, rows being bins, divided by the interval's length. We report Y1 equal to 11.4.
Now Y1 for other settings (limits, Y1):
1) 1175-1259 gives 11.6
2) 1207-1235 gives 11.5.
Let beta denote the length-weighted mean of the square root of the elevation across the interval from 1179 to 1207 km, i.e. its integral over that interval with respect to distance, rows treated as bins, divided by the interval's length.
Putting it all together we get 3.47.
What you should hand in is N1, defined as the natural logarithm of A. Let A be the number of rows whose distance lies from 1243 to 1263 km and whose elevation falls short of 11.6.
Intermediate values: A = 4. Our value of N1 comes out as 1.4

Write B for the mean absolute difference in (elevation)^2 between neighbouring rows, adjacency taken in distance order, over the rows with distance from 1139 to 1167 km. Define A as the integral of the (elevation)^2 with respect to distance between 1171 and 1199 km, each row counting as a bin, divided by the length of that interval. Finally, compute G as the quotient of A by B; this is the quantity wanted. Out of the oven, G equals 10.8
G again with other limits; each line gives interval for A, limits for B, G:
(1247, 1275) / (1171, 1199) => 24.3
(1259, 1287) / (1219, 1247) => 11.0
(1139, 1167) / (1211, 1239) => 7.1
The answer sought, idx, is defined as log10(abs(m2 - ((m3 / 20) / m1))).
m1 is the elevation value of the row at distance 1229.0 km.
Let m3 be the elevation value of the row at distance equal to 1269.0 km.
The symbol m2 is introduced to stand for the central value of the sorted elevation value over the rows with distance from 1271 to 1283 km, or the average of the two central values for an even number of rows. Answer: 1.020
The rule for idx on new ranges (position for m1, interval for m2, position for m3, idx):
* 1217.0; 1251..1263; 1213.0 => 1.041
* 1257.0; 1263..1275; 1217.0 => 0.998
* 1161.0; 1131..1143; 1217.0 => 0.914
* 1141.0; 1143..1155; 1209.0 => 1.009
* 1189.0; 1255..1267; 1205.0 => 1.030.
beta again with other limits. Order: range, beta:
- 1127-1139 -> 2.88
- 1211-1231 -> 3.39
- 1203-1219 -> 3.45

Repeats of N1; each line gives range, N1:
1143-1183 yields 1.1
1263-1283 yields 1.6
